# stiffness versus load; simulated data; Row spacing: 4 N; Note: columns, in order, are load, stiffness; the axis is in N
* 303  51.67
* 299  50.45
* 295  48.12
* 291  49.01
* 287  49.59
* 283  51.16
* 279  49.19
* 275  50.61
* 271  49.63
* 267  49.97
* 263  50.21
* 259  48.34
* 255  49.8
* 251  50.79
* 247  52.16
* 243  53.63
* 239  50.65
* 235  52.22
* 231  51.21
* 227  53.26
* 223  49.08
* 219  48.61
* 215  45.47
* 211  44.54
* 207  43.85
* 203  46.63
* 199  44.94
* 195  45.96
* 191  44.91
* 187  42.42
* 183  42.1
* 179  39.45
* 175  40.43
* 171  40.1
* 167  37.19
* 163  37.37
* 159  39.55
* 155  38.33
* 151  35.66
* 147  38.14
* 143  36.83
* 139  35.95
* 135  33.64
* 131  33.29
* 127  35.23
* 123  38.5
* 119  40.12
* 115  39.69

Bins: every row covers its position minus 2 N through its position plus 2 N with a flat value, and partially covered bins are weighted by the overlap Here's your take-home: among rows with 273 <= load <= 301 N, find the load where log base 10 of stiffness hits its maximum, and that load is 283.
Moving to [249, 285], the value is 283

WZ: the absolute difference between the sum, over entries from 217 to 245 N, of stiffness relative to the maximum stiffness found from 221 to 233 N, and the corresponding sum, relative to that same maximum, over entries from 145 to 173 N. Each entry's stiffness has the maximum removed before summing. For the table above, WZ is 92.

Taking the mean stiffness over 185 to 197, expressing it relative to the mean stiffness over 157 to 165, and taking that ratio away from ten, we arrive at 8.84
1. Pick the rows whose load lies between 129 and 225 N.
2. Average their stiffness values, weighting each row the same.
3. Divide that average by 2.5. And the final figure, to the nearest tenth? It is 16.4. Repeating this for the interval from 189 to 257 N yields 19.5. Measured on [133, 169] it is 14.8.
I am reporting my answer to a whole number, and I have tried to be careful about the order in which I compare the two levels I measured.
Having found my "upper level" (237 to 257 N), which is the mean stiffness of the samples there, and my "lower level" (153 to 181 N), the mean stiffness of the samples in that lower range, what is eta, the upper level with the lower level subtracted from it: 12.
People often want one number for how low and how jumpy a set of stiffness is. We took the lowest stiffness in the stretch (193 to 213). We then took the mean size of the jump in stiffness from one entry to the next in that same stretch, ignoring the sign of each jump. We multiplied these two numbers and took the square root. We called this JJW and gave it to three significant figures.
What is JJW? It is 8.23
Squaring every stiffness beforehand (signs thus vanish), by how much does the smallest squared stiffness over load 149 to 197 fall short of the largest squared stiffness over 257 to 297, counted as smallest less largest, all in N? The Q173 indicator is -1346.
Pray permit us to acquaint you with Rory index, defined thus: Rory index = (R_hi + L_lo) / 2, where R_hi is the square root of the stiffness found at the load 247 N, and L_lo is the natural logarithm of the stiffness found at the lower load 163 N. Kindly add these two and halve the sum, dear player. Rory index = 5.4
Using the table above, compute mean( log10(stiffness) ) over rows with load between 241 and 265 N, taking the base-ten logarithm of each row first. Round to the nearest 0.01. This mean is 1.71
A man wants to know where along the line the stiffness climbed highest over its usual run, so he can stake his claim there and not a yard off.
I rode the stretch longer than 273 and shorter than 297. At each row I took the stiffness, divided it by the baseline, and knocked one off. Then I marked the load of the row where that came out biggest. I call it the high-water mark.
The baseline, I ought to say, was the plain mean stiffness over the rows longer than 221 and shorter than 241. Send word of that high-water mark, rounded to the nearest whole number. 283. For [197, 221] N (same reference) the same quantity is 219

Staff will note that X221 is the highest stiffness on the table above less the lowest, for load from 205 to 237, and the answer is 9.4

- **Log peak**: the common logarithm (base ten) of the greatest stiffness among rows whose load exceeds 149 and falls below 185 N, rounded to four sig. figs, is 1.624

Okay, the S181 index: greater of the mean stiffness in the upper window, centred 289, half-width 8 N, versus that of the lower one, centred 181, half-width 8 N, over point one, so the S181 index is 495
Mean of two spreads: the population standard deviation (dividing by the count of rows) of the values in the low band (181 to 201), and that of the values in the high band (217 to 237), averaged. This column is 1.7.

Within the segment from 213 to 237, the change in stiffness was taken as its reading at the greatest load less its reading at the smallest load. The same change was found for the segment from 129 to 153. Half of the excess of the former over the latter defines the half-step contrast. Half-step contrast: 2.2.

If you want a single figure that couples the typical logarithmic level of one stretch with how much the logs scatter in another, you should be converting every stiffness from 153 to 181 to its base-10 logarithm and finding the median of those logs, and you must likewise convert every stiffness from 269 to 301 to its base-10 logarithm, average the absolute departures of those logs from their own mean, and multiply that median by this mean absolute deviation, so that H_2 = 0.0106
